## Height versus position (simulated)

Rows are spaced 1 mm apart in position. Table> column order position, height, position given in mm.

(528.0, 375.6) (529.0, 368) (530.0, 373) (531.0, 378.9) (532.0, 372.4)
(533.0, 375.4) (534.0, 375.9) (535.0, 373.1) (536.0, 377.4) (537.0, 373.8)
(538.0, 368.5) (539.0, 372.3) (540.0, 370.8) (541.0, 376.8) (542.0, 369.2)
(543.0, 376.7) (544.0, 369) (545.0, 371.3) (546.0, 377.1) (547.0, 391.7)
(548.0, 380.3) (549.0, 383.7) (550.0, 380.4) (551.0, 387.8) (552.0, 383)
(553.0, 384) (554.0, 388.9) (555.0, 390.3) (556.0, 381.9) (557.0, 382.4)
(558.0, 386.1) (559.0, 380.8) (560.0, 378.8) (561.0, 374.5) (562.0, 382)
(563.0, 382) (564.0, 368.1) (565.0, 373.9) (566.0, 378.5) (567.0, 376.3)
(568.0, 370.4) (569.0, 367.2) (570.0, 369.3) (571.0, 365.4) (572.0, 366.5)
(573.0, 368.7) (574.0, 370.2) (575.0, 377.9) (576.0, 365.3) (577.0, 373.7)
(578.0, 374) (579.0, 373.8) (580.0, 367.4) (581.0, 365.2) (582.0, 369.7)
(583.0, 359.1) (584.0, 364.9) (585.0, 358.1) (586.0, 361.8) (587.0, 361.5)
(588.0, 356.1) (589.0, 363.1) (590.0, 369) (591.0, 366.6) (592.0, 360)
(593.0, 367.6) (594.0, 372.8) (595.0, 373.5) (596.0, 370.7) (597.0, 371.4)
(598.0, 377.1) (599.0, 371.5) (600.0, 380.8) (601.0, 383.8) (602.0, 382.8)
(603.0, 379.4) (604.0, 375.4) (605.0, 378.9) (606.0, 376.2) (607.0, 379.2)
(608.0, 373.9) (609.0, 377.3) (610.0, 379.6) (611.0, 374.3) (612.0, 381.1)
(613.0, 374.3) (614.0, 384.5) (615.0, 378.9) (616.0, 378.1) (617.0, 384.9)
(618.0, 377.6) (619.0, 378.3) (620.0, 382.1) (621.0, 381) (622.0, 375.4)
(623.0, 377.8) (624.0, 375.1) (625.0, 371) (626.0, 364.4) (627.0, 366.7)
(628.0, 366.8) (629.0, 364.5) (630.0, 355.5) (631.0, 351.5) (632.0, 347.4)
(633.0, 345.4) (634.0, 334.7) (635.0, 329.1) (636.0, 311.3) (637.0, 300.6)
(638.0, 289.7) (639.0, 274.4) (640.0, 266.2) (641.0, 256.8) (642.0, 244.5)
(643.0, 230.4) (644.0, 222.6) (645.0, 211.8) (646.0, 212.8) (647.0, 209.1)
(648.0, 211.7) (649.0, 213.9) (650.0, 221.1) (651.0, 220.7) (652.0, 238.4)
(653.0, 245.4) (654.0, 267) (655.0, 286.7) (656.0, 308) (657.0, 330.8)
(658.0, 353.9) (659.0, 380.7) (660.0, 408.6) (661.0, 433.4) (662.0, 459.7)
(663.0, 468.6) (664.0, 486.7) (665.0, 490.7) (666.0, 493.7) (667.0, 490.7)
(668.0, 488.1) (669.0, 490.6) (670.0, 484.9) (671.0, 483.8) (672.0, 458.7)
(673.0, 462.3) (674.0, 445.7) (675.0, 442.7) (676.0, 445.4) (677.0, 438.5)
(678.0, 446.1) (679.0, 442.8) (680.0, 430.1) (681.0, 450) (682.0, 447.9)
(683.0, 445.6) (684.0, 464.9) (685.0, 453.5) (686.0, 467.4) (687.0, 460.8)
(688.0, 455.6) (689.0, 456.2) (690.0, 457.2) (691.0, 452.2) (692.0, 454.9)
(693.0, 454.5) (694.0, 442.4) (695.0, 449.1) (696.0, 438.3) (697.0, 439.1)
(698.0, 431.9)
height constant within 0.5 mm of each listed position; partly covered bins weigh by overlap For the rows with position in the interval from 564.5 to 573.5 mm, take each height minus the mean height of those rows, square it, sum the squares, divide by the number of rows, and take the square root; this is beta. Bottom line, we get 4.3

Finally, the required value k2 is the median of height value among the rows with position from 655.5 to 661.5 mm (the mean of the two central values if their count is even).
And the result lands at 367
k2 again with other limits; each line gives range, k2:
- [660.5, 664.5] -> 464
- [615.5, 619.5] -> 378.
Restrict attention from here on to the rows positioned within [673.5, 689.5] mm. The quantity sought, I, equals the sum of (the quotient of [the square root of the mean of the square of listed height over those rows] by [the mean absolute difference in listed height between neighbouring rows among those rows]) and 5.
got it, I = 62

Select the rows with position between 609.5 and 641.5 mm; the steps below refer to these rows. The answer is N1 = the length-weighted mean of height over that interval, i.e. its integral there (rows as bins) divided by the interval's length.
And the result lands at 352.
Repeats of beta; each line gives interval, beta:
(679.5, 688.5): 10.7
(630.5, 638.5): 21.6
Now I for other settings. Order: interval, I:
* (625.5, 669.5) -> 37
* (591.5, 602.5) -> 95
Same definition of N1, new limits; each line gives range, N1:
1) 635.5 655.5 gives 247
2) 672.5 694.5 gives 451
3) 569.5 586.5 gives 368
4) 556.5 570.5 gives 376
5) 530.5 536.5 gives 376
